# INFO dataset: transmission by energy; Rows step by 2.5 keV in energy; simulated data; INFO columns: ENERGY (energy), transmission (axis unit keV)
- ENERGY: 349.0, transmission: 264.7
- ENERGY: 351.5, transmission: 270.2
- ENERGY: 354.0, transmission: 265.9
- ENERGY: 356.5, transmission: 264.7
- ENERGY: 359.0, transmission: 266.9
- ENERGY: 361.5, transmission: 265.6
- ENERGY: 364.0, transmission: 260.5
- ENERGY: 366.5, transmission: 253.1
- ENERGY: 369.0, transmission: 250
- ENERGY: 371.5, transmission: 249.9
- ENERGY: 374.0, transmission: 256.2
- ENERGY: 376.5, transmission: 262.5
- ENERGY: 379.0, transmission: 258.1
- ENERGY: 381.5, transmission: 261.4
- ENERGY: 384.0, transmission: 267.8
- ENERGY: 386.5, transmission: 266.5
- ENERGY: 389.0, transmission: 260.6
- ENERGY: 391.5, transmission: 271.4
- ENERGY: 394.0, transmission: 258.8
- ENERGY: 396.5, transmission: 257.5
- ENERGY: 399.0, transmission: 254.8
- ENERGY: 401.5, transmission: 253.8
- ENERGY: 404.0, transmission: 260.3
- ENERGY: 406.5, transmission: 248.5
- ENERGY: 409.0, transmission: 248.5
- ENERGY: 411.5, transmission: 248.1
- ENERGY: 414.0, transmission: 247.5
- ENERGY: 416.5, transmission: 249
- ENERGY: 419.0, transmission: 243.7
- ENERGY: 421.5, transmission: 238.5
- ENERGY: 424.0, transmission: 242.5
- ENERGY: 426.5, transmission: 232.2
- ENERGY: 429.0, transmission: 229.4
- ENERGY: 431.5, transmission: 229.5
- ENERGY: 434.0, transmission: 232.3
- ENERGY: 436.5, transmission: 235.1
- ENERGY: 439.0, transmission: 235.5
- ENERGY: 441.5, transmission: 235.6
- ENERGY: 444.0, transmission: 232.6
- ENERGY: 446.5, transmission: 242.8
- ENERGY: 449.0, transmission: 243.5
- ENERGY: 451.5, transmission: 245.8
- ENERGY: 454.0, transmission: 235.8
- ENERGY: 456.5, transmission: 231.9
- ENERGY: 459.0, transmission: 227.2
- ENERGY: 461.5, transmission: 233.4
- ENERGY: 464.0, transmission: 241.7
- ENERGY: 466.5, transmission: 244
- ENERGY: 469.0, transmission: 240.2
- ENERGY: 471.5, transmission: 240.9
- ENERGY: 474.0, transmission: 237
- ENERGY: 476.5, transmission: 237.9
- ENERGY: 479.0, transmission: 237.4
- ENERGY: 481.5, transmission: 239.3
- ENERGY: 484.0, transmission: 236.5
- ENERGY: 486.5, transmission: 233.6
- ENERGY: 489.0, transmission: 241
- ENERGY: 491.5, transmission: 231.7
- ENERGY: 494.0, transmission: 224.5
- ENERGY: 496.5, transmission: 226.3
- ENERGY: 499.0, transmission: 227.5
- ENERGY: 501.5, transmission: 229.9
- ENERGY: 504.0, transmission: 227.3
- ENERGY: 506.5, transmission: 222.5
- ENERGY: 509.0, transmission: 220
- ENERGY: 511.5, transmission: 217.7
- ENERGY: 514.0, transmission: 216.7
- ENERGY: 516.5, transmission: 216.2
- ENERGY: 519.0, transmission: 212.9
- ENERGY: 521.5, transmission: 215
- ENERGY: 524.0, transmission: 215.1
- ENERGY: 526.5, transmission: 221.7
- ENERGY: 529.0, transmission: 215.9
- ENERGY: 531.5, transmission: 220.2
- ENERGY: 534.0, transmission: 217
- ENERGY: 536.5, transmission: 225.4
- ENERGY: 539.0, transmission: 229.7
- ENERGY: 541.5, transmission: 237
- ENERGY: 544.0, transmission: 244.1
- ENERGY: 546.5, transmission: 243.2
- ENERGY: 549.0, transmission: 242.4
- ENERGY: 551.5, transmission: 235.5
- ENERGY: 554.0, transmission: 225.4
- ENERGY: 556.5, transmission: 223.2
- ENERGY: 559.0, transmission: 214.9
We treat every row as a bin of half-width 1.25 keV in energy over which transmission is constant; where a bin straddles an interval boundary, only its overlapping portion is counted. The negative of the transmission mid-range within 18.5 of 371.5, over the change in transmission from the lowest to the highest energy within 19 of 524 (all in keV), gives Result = -18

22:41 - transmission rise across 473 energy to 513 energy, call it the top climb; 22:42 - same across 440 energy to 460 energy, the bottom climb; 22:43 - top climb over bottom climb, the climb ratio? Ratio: 2.3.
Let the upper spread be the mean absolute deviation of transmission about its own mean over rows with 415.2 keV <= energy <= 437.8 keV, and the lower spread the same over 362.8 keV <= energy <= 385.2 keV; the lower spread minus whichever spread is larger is -1.0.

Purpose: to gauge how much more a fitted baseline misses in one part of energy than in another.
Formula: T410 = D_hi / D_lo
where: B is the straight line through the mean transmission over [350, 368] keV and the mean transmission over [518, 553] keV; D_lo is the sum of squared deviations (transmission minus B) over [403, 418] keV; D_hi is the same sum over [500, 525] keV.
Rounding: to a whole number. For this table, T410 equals 12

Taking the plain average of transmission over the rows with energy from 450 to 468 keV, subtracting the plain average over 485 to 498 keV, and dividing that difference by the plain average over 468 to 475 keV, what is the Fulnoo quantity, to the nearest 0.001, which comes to 0.024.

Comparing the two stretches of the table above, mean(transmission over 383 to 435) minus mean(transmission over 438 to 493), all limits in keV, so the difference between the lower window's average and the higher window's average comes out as 12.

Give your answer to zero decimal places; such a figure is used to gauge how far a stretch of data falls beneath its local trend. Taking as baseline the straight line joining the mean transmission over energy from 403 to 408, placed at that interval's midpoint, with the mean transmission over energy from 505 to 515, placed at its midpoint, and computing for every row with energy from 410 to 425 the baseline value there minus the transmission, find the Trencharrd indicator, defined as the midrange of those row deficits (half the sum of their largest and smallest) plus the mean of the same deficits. 11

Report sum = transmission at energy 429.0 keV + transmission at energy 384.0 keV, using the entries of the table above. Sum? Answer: 497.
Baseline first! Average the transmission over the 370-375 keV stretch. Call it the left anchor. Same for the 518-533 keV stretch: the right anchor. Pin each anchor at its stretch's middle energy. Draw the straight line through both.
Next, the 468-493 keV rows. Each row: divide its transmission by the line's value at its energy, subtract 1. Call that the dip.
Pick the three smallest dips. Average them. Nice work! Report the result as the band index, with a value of 0.03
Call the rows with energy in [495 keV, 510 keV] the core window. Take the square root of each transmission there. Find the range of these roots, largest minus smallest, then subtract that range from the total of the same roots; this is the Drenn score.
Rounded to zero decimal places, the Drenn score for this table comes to 90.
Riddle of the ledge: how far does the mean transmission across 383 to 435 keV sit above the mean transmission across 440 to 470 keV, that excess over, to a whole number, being 12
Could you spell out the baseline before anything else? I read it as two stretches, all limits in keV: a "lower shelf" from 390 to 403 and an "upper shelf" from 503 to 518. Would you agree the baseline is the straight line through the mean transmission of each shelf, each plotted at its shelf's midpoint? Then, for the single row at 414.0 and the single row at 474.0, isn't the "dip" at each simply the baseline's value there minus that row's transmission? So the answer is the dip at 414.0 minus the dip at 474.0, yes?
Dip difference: 10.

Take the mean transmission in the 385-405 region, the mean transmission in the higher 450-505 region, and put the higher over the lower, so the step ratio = 0.90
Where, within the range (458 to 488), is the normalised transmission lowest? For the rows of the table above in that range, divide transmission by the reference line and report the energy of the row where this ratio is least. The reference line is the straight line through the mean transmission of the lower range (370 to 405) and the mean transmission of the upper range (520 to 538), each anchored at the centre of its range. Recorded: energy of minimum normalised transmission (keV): 459.0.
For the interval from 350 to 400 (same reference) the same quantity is 369.0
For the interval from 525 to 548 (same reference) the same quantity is 529.0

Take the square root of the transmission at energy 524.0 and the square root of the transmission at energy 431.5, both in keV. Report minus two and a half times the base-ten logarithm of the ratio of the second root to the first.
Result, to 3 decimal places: -0.035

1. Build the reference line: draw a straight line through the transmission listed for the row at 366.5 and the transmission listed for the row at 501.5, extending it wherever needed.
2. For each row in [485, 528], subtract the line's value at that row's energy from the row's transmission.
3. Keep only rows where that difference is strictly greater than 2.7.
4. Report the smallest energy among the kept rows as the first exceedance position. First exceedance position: 489.0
